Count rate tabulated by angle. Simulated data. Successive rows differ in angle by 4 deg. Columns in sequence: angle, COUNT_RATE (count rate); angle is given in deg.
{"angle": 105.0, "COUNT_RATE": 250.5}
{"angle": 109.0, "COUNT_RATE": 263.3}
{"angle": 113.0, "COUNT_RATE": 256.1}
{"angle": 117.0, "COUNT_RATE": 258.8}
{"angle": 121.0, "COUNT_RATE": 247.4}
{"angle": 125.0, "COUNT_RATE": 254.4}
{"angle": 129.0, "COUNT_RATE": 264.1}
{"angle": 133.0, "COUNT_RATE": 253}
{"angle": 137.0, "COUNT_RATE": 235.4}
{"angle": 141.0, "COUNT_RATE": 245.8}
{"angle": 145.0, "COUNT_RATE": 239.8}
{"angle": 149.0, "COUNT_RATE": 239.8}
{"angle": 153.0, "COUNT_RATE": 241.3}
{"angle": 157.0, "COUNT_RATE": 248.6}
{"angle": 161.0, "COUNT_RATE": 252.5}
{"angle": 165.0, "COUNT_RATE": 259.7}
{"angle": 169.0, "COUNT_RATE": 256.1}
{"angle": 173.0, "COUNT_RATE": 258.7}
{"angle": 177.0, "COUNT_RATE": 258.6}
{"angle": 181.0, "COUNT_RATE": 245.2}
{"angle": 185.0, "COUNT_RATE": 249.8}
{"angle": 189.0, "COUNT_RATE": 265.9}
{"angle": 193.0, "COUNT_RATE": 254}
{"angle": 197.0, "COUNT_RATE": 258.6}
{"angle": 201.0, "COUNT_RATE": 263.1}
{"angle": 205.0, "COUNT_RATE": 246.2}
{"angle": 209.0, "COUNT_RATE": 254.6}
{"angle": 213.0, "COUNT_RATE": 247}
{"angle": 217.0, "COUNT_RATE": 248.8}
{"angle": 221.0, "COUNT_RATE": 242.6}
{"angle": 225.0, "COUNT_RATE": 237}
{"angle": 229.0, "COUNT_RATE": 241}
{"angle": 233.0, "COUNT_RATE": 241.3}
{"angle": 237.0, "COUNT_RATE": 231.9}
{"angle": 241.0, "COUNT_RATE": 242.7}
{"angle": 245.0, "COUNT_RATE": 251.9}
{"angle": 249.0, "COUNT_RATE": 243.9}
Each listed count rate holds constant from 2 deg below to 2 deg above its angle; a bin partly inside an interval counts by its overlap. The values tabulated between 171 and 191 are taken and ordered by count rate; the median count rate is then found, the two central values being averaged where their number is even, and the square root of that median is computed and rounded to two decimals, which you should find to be 16.08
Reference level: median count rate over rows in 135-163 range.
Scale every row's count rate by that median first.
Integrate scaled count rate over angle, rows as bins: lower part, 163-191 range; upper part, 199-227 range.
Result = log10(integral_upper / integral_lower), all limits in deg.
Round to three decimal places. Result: -0.013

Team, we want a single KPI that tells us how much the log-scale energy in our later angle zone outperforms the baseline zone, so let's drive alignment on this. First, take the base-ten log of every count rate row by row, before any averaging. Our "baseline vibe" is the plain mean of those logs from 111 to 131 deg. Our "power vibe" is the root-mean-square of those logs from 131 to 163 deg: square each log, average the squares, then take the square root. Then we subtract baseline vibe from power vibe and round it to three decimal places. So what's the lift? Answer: -0.020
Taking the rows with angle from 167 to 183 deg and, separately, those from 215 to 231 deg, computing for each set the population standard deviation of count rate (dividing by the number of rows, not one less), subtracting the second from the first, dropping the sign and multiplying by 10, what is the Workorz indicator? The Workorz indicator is 13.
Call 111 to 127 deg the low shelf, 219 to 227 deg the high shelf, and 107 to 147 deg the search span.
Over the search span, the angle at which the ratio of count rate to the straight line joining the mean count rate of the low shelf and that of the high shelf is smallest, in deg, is 137.0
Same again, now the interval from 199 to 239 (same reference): 237.0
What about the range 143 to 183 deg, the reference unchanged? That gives 145.0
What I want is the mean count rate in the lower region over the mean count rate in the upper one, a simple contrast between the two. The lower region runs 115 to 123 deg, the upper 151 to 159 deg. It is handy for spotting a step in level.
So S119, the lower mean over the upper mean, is 1.03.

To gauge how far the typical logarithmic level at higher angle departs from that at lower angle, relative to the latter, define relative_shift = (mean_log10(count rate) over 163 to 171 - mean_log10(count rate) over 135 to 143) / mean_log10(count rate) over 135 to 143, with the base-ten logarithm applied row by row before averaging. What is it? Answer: 0.013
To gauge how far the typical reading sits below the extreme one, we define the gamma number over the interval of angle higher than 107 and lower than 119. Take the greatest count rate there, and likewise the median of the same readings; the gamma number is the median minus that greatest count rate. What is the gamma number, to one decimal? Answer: -4.5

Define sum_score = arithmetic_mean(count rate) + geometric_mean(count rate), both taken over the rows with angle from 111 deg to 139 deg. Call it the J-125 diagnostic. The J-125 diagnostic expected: 505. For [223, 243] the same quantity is 478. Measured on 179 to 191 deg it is 507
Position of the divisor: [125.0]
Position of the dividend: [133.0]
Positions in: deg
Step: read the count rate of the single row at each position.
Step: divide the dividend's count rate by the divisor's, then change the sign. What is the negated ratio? -0.99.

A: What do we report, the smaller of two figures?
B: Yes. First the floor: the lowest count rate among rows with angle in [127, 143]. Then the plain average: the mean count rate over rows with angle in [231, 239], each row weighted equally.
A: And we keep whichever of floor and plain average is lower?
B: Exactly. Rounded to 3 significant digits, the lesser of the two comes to 235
